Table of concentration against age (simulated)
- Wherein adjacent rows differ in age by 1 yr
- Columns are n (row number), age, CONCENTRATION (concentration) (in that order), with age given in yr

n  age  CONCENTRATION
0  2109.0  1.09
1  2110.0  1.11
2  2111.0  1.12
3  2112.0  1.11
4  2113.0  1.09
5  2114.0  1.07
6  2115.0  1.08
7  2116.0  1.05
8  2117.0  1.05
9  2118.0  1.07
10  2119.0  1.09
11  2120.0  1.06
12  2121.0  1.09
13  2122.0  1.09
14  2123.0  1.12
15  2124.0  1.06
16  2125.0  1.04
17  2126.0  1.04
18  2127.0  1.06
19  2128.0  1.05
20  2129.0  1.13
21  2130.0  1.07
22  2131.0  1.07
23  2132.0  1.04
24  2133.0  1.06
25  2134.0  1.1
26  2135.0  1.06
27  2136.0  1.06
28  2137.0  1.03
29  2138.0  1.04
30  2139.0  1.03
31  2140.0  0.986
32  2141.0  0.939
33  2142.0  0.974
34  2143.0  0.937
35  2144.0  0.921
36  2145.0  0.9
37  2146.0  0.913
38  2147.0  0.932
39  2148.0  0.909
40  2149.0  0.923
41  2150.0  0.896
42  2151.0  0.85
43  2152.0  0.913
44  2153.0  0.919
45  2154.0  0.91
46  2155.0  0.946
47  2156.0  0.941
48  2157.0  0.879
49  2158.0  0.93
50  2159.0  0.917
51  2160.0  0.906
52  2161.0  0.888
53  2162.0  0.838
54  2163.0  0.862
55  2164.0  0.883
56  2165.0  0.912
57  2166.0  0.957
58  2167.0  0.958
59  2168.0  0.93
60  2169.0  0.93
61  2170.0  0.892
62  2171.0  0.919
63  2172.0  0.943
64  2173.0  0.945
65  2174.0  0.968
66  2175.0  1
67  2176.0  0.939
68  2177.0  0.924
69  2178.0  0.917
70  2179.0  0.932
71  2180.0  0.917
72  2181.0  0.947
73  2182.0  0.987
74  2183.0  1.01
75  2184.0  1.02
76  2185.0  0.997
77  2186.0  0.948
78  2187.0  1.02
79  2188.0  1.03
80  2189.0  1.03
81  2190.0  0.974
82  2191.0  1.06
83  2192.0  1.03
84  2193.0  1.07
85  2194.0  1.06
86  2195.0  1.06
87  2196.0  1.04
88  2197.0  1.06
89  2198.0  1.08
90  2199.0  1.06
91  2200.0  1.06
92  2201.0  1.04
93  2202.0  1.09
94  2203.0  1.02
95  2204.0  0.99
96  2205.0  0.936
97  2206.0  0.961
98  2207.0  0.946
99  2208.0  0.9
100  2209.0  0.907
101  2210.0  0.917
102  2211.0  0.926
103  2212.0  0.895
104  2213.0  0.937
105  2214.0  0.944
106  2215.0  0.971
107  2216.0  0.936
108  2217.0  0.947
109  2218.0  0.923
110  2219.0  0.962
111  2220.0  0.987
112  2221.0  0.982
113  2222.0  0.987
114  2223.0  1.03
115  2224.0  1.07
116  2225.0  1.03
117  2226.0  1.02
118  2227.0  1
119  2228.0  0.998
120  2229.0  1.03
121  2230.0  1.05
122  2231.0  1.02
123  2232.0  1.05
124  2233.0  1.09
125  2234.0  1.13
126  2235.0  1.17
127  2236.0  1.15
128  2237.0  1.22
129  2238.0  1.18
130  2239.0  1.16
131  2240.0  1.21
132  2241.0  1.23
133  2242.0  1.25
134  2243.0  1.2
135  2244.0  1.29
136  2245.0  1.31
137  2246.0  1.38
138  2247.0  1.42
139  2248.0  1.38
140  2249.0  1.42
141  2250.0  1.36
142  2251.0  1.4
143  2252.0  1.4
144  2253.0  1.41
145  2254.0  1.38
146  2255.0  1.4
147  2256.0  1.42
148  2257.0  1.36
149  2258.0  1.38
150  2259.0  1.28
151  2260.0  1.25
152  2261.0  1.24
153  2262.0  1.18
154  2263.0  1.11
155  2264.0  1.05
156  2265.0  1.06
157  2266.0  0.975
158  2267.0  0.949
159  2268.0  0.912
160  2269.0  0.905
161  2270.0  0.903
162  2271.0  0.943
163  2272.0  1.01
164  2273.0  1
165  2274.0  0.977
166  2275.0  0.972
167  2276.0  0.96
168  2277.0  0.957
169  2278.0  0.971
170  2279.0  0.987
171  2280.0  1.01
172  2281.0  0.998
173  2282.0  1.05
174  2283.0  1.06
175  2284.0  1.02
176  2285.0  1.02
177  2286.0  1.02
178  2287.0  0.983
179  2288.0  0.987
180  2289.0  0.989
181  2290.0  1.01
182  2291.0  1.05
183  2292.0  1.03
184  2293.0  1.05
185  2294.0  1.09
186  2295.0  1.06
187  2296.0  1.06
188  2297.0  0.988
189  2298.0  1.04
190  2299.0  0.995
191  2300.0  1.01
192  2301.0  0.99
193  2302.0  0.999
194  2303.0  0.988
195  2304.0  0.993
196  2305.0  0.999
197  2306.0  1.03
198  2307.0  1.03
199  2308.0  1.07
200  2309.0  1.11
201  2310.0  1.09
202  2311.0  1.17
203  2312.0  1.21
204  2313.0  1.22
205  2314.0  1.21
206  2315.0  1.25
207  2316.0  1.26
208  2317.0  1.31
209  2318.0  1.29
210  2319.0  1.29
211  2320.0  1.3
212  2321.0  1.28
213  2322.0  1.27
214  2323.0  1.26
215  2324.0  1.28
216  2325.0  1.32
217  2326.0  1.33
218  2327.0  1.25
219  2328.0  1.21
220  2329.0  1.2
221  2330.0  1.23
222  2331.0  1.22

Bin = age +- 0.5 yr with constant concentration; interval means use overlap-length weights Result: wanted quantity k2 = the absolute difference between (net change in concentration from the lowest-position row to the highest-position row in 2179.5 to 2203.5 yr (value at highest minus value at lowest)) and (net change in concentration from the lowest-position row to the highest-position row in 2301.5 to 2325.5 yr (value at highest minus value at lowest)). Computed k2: 0.22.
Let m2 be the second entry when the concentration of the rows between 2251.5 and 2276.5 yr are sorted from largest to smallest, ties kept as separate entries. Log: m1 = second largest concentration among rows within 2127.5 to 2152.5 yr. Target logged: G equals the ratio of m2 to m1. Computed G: 1.3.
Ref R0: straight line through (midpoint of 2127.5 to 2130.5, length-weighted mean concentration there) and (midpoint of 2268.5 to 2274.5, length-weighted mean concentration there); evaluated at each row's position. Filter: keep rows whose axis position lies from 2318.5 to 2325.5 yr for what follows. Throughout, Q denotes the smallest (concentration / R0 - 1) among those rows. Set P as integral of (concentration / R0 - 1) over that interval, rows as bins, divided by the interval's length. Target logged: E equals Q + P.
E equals 0.8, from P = 0.41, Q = 0.38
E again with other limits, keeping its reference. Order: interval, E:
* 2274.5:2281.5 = 0.0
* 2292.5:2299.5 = 0.2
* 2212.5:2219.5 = -0.1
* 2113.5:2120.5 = -0.1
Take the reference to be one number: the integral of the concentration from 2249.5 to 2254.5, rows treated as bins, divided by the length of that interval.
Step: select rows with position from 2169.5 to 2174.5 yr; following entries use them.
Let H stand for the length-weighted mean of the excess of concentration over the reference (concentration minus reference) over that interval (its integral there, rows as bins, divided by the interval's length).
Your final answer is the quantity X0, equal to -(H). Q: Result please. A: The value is 0.5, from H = -0.46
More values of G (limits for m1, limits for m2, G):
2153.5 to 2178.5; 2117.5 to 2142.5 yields 1.2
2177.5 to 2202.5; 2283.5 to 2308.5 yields 1.0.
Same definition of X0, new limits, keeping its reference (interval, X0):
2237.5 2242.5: 0.2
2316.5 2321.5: 0.1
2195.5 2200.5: 0.3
